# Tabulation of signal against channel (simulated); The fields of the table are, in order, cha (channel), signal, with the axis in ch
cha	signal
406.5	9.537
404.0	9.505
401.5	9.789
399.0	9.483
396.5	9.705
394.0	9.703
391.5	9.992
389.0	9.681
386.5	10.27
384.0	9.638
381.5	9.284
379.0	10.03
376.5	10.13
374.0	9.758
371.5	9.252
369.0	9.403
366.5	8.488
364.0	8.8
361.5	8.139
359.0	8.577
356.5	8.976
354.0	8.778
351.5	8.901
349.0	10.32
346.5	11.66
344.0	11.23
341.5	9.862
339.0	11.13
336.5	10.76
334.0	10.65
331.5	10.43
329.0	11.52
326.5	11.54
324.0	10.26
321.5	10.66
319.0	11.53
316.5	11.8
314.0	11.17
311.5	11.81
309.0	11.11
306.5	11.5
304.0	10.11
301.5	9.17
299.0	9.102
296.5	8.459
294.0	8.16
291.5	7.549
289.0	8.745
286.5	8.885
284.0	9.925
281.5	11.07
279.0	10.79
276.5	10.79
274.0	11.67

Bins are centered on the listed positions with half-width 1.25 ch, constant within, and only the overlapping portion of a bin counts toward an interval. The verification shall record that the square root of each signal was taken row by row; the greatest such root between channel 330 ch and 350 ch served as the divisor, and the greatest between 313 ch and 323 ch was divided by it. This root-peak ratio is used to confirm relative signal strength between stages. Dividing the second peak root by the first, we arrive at 1.01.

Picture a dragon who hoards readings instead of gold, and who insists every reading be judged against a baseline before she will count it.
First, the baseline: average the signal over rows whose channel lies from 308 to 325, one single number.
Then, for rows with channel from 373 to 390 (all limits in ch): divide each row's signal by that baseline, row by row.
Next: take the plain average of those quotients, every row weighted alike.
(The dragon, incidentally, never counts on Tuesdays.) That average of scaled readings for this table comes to 0.88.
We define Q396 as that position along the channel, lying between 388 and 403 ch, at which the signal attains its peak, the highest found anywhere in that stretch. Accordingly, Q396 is 391.5 ch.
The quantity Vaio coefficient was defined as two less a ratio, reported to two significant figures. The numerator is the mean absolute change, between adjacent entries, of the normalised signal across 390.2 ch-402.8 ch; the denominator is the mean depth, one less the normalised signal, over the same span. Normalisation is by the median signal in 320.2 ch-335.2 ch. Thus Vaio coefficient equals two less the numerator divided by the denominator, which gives 1.8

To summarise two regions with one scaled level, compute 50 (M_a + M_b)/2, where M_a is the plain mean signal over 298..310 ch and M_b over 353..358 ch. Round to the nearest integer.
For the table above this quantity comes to 477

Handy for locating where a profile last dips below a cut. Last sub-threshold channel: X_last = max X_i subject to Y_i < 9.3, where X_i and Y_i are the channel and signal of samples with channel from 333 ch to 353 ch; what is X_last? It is 351.5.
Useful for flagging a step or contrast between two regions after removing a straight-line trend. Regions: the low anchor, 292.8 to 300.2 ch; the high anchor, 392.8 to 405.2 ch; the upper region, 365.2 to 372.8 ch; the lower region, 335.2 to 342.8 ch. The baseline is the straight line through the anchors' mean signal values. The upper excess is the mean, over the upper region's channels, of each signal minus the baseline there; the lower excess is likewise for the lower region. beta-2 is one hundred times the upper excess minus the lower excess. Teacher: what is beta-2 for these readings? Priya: -185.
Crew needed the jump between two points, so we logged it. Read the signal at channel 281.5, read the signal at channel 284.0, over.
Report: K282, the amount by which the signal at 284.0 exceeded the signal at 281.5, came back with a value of -1.1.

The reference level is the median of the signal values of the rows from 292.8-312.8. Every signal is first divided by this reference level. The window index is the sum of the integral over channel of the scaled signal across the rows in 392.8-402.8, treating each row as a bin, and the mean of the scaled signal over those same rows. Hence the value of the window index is 11.0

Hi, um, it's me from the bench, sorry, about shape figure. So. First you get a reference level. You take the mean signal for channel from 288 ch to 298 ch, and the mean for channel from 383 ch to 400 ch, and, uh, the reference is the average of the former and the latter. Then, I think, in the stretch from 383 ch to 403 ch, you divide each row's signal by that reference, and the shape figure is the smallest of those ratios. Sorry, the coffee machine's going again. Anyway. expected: 1.05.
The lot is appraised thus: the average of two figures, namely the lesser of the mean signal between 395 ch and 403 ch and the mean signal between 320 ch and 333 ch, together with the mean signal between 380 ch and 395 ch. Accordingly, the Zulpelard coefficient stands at 9.71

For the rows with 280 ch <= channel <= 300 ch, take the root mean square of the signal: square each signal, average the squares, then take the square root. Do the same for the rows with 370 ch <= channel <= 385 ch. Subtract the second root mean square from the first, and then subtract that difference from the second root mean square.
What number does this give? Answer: 10.3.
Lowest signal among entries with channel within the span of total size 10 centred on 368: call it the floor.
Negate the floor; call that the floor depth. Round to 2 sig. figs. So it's -8.5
